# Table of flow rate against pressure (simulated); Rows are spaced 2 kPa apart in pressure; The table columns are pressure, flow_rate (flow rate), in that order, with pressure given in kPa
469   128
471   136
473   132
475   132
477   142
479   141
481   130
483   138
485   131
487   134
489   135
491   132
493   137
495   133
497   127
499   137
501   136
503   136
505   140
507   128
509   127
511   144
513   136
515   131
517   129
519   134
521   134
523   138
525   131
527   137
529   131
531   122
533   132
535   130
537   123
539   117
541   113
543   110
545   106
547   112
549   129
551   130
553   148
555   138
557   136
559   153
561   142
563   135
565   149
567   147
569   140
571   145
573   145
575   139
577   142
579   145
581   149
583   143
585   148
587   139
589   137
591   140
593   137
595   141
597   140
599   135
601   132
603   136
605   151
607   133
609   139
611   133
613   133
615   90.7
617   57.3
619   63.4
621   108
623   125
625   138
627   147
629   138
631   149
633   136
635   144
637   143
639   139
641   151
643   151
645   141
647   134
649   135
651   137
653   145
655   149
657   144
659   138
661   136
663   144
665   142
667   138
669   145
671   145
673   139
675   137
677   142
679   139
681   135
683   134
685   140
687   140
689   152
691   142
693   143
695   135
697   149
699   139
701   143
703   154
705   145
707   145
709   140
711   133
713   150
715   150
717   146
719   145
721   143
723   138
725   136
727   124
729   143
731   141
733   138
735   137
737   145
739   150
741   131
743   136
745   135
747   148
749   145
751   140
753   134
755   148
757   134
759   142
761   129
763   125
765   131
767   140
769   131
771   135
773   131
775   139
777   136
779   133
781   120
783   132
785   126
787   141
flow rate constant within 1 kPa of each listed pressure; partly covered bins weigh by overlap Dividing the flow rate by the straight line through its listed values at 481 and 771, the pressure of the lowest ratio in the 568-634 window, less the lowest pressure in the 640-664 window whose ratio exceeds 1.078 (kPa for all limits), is -24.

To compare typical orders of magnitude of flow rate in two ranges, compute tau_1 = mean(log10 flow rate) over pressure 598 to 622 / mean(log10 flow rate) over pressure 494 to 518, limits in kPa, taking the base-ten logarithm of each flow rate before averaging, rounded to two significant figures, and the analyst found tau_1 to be 0.97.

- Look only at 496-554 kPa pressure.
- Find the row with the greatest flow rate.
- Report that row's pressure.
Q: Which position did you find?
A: 553 kPa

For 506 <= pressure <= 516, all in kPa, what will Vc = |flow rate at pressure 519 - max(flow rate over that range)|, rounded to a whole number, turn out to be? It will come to 10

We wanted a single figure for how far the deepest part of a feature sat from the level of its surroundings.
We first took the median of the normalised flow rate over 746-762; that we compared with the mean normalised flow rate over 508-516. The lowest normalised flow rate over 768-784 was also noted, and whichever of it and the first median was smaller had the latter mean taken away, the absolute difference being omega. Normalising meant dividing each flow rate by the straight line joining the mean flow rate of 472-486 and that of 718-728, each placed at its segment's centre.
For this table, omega 0.12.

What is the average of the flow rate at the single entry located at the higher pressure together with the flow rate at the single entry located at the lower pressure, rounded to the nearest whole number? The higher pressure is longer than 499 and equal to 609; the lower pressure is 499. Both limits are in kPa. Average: 138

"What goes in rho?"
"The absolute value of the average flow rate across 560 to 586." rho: 144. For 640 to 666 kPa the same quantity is 142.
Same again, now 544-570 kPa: 136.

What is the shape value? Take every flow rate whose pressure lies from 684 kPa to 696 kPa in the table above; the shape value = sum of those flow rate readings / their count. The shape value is 142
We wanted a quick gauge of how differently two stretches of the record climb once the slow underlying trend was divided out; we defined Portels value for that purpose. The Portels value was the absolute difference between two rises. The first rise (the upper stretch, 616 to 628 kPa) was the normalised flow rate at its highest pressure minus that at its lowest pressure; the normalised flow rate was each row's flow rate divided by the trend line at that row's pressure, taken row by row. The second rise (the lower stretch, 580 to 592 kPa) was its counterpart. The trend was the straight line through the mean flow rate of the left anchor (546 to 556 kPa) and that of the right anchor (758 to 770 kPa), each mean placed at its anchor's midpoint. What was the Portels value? 0.75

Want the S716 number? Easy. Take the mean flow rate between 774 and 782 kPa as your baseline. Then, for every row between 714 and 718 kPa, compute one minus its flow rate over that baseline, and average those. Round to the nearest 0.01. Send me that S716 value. -0.12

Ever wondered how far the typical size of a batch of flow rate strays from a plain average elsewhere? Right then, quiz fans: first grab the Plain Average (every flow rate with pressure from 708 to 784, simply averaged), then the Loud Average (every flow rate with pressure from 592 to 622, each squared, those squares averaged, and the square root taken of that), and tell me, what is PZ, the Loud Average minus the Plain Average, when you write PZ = -13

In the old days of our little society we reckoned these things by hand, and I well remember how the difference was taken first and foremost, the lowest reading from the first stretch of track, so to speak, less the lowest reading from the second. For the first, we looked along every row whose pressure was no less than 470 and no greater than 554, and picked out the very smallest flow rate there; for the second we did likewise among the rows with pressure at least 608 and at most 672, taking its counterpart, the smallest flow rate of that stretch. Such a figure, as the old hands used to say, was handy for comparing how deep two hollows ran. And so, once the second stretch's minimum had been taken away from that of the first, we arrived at 49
